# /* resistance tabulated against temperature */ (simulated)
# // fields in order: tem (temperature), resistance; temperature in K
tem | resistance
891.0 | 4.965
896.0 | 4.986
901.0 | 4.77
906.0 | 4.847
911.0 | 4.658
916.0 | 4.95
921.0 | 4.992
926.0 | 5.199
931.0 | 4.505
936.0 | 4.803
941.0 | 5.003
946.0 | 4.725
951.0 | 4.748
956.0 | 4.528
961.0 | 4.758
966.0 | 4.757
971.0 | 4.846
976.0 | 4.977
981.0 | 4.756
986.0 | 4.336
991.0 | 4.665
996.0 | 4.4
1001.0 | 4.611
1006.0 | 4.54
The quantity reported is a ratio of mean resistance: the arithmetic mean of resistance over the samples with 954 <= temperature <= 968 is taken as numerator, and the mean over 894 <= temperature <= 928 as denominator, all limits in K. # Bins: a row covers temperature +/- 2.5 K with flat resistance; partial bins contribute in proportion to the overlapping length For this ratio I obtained 0.95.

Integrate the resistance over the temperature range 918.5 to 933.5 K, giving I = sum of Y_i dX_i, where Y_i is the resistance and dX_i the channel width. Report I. 73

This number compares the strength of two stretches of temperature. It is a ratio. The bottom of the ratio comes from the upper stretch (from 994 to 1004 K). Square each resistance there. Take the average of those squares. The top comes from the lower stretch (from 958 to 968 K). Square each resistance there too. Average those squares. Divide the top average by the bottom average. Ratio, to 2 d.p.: 1.11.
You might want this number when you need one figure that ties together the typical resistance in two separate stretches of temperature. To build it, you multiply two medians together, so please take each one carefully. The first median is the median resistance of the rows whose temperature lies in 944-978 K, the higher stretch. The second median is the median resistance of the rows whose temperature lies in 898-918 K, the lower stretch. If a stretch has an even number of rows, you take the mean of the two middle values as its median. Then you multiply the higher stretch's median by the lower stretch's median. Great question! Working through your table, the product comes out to 22.9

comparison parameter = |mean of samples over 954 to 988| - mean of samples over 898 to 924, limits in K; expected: -0.14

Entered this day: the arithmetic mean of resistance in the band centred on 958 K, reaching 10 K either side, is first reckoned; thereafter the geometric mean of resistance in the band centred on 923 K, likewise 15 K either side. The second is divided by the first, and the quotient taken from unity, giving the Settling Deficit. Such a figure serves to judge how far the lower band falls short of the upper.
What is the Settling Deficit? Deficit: -0.032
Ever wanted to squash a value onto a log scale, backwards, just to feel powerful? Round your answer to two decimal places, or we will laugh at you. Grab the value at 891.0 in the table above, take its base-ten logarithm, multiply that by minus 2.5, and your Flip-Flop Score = -1.74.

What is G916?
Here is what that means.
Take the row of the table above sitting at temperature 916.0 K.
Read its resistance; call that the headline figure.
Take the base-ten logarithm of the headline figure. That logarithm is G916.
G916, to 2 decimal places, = 0.69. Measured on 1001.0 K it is 0.66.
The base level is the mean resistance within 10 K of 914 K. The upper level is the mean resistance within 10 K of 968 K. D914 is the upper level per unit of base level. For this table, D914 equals 0.99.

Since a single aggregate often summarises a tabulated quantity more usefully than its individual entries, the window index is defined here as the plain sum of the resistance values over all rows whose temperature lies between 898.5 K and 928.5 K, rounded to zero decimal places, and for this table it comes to 29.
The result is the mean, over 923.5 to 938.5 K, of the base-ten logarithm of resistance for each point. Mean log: 0.684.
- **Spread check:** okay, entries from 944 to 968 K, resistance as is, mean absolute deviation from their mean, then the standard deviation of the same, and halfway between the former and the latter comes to 0.08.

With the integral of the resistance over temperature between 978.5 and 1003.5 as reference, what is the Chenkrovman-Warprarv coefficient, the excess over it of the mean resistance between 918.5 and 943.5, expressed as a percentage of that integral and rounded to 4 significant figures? -95.70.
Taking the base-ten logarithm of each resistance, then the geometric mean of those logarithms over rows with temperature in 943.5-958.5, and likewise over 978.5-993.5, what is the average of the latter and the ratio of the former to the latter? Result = 0.837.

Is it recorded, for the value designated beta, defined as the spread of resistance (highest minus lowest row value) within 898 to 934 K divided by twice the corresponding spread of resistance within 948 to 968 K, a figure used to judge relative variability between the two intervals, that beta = 1.5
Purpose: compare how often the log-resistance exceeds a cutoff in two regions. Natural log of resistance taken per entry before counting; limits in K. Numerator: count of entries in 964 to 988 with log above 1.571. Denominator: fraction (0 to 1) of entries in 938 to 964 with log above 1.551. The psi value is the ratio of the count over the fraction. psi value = 2.5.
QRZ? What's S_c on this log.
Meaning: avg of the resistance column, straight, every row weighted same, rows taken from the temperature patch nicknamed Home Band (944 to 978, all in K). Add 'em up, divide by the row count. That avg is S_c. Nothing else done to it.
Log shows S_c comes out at 4.76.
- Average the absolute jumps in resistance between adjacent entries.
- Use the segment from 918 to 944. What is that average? 0.35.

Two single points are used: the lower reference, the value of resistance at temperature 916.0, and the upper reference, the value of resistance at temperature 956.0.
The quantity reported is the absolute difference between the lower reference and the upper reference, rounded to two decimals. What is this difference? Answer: 0.42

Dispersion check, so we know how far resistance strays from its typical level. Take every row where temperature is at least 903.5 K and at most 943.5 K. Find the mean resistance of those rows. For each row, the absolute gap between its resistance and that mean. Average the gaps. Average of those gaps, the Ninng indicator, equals 0.166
